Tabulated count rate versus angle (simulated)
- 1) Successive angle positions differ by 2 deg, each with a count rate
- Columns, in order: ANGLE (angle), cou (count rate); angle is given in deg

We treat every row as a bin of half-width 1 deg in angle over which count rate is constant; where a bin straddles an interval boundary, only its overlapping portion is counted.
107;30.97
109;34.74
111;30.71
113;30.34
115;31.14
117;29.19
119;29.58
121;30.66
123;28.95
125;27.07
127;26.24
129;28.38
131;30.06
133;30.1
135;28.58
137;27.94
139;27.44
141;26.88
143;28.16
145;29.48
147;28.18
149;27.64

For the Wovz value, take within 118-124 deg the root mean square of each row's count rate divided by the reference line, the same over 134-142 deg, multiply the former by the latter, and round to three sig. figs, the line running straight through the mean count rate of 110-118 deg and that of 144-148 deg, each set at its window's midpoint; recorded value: 0.940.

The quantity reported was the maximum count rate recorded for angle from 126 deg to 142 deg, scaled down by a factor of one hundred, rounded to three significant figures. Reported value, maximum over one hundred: 0.301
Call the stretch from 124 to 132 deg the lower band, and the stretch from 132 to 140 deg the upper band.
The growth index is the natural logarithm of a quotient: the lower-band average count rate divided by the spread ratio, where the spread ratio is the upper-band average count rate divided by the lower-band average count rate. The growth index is 3.31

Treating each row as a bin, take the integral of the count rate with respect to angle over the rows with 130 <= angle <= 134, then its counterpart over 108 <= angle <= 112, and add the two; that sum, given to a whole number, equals 251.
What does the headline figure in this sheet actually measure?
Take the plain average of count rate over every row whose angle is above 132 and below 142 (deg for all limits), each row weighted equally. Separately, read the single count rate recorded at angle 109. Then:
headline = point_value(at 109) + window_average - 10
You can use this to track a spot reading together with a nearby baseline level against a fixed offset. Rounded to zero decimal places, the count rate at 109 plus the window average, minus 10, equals 53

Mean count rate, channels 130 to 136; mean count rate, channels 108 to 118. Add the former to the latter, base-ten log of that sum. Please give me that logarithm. 1.78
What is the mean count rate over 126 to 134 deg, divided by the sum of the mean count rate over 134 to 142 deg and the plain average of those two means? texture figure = 0.513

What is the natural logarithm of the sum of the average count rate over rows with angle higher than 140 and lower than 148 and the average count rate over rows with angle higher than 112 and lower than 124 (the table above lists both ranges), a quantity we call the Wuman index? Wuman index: 4.06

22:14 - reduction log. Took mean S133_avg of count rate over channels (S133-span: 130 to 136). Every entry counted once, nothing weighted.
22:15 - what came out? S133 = 29.6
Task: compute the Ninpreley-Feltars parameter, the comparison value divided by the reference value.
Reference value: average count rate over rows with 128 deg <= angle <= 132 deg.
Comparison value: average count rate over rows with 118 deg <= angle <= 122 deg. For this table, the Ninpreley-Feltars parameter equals 1.03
